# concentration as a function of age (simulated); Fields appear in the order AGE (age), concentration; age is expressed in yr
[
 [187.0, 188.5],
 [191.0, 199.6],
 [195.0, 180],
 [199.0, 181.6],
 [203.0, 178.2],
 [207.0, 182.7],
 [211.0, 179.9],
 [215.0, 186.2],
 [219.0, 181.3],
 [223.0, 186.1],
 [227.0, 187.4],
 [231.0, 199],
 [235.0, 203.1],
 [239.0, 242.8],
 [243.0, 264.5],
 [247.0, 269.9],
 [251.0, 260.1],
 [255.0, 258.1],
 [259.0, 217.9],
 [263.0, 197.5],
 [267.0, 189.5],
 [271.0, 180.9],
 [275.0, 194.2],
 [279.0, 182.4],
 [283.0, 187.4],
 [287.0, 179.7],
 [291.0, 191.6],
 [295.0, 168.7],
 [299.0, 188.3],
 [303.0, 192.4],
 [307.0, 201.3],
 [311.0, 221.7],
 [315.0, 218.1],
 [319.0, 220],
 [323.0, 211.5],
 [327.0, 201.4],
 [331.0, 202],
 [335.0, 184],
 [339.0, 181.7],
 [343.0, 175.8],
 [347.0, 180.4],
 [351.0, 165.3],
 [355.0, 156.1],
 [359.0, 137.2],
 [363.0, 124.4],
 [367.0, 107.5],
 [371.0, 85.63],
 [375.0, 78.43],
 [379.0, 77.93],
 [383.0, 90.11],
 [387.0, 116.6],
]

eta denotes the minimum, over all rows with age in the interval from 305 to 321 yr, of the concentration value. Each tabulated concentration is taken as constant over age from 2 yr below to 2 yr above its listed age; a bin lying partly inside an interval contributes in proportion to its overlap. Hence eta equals 201.3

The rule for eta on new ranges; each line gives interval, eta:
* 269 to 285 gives 180.9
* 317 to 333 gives 201.4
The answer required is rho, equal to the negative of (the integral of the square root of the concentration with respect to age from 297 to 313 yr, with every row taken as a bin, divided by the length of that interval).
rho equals -14.2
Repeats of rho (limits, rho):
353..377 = -10.6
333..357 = -13.2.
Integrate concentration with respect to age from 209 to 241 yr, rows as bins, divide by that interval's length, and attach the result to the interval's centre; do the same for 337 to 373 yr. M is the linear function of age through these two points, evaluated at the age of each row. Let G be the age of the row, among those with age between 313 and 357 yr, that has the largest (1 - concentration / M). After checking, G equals 355.0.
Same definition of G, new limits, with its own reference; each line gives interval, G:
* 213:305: 219.0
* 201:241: 203.0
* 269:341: 295.0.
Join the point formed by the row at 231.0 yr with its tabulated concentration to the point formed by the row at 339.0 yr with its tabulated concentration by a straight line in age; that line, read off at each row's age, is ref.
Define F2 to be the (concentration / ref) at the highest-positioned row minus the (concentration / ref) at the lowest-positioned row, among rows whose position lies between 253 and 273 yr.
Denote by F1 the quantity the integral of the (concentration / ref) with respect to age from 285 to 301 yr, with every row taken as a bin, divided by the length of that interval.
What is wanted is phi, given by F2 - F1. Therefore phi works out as -1.35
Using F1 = 0.96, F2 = -0.38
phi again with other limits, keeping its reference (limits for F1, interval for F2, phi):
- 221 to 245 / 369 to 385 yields -1.05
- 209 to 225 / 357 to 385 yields -1.16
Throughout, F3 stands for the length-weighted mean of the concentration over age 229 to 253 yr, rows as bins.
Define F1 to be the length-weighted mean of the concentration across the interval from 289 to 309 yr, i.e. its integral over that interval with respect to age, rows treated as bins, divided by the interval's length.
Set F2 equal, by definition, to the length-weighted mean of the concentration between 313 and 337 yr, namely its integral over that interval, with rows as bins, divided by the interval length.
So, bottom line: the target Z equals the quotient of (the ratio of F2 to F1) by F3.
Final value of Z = 0.0046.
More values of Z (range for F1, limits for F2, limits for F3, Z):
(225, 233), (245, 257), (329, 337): 0.0070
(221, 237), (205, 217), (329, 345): 0.0051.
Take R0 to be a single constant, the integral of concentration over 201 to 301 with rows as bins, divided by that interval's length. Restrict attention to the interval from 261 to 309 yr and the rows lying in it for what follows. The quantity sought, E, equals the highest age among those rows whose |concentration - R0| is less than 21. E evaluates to 307.0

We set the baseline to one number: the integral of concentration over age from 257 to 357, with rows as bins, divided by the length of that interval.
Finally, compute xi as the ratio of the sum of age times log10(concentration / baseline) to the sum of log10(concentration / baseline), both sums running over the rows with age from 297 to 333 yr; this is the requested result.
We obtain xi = 318.1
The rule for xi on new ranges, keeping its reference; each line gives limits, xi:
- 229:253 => 244.5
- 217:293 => 245.4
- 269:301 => 287.0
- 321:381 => 370.3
